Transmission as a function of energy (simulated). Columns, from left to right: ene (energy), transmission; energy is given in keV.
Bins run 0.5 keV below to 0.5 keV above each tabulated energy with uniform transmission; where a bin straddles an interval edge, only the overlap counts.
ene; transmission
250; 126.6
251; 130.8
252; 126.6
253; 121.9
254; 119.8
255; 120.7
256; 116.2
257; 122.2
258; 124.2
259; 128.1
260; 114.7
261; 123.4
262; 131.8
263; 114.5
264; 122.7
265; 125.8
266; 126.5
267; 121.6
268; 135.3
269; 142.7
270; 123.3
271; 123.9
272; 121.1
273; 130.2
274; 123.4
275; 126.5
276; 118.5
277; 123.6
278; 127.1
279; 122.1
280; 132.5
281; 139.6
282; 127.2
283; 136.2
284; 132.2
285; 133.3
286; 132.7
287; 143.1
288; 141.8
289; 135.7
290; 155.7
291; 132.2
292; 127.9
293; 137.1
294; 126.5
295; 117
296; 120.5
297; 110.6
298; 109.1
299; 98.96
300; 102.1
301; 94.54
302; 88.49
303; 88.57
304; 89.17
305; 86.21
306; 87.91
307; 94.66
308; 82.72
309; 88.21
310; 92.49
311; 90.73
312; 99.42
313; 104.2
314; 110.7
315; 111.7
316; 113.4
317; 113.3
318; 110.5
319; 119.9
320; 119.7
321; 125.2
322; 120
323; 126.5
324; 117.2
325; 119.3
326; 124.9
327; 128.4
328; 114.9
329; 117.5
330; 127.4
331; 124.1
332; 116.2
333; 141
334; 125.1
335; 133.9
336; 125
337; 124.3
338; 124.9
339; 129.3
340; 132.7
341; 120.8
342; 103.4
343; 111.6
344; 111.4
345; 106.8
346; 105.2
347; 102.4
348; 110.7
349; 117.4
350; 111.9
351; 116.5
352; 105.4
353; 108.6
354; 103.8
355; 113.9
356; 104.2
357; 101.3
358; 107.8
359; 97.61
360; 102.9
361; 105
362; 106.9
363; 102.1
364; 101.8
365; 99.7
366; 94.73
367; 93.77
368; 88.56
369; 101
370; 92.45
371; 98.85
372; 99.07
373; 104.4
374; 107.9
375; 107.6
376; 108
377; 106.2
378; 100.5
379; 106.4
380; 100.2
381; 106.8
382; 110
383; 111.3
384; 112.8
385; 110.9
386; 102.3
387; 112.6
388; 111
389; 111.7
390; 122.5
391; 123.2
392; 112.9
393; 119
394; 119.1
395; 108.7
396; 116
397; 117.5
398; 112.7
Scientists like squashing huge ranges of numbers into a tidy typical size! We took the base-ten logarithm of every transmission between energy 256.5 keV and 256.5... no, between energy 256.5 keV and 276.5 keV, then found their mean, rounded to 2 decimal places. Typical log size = 2.10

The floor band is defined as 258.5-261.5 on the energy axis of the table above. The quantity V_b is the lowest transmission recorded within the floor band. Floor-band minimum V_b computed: 114.7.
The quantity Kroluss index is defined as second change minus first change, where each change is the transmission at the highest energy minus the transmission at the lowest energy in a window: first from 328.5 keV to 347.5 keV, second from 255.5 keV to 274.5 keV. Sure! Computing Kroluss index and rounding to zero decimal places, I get 22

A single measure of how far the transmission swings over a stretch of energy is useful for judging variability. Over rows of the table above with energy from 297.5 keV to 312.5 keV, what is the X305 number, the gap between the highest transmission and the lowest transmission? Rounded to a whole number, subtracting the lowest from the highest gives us 26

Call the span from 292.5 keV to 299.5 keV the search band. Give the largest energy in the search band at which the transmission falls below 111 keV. 299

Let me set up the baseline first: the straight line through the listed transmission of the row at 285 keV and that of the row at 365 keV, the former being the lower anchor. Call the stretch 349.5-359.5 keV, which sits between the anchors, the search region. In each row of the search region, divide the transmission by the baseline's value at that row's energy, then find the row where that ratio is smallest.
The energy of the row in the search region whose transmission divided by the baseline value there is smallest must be 359 keV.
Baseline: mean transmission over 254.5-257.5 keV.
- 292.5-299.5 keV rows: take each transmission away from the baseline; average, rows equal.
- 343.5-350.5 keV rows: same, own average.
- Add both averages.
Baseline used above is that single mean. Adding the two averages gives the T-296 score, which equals 13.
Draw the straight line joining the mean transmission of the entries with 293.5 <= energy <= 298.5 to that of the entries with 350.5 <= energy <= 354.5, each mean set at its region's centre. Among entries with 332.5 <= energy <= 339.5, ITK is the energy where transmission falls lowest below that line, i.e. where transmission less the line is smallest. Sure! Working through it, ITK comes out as 337 keV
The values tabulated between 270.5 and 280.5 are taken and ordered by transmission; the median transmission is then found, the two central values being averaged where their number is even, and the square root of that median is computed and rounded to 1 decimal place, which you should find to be 11.1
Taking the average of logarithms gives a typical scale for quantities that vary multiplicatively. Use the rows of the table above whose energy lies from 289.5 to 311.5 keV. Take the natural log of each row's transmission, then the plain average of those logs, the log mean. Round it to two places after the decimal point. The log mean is 4.64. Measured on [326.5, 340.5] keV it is 4.84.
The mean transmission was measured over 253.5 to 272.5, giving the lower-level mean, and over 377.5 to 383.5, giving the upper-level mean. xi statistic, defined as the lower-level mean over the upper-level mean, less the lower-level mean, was -123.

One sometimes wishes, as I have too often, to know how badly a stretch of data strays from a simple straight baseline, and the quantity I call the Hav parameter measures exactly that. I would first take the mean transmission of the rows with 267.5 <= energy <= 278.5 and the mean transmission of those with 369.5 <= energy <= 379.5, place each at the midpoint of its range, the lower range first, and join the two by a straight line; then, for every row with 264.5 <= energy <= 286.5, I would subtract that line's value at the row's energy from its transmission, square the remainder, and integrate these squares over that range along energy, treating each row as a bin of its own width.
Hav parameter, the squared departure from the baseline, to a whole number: 1131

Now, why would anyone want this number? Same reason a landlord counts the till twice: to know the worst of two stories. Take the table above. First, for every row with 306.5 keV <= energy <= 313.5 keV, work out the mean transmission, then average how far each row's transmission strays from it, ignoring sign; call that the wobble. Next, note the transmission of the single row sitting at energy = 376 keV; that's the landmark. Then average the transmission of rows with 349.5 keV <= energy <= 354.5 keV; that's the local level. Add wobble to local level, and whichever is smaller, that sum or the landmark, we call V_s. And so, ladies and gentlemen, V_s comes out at 108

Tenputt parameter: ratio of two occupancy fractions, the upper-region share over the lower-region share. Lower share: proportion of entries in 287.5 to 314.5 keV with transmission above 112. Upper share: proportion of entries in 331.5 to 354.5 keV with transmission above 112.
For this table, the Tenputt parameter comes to 1.57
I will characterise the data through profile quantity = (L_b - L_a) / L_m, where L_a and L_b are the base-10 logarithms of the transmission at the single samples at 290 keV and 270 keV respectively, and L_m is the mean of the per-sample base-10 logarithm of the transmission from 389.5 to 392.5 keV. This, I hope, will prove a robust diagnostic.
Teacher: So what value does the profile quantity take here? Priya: -0.05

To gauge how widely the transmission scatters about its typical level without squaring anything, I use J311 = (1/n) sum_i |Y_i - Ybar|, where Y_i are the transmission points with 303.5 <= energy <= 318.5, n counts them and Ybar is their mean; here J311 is 10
